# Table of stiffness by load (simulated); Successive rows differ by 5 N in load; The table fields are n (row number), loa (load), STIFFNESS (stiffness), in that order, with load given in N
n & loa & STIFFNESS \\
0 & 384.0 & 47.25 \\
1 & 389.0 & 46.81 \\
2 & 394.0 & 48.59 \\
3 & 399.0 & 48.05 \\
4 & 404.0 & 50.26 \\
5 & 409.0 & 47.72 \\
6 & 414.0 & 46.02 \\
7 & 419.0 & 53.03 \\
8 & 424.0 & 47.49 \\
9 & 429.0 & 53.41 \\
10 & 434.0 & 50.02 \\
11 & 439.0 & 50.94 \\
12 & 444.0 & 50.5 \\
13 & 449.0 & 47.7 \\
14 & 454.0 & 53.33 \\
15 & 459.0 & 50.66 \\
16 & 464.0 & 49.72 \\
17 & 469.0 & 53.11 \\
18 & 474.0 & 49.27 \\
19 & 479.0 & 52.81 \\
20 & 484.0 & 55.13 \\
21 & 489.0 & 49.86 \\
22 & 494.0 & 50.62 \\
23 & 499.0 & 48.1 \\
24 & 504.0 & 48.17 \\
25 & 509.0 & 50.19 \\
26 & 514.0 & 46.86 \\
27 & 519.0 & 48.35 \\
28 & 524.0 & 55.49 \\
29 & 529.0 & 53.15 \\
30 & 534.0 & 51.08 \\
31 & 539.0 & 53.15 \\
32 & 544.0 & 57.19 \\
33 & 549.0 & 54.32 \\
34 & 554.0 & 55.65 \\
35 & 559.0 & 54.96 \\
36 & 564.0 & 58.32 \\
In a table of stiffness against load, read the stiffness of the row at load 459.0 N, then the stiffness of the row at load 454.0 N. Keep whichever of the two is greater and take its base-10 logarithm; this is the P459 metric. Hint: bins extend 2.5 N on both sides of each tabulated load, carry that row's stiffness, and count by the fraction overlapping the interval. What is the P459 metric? 1.727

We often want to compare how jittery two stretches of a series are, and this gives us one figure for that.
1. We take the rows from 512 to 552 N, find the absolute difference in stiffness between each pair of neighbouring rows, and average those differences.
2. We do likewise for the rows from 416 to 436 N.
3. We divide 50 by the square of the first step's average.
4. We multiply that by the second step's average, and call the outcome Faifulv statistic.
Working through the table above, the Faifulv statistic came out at 25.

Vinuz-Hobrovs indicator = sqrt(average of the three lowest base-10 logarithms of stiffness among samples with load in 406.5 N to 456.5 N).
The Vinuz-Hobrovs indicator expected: 1.29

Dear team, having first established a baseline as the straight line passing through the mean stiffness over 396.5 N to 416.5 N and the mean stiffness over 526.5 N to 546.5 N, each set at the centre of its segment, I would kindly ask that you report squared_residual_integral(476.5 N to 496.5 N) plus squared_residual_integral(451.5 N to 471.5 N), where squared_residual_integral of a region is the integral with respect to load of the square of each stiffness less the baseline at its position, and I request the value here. 192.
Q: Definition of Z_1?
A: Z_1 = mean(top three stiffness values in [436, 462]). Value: 51.6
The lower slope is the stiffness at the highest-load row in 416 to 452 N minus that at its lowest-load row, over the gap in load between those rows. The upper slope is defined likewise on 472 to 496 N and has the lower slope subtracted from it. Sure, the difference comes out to 0.2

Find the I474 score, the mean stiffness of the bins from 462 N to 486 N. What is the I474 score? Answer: 52.0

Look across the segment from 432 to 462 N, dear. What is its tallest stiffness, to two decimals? 53.33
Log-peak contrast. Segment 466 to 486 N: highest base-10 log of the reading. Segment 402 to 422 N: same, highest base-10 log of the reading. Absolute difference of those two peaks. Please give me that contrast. 0.017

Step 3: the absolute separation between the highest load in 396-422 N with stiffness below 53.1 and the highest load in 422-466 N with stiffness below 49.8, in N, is 45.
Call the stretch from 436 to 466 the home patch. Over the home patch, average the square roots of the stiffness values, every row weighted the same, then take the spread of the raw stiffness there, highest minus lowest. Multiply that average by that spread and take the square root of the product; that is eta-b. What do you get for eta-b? 6.3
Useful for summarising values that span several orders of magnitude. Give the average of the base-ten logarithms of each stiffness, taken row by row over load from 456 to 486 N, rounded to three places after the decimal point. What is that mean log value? 1.714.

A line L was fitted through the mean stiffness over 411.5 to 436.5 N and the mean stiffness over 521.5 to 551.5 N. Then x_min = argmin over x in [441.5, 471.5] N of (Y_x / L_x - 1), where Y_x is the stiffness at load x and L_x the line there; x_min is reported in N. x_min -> 449.0 N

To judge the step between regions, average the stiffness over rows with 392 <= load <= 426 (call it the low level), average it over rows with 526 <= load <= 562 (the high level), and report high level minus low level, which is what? 5.5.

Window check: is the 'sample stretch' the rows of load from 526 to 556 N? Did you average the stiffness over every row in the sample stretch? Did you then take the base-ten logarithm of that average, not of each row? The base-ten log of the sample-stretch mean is 1.73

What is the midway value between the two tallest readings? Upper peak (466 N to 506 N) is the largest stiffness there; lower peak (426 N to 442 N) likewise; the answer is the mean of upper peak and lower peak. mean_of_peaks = 54.3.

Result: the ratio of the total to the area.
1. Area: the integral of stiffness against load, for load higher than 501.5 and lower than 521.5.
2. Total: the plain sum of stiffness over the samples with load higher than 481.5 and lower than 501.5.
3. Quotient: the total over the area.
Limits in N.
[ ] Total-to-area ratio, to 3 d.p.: 0.210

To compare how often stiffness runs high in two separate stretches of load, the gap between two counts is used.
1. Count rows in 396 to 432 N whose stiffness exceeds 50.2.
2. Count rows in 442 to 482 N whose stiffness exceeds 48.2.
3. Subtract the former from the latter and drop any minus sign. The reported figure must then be 4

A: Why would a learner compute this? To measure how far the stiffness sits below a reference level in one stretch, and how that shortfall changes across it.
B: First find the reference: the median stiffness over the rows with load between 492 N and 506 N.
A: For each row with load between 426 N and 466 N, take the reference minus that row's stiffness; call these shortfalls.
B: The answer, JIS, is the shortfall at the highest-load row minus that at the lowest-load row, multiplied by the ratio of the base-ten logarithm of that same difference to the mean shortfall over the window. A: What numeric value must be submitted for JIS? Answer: -0.8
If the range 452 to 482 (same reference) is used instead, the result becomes 0.0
